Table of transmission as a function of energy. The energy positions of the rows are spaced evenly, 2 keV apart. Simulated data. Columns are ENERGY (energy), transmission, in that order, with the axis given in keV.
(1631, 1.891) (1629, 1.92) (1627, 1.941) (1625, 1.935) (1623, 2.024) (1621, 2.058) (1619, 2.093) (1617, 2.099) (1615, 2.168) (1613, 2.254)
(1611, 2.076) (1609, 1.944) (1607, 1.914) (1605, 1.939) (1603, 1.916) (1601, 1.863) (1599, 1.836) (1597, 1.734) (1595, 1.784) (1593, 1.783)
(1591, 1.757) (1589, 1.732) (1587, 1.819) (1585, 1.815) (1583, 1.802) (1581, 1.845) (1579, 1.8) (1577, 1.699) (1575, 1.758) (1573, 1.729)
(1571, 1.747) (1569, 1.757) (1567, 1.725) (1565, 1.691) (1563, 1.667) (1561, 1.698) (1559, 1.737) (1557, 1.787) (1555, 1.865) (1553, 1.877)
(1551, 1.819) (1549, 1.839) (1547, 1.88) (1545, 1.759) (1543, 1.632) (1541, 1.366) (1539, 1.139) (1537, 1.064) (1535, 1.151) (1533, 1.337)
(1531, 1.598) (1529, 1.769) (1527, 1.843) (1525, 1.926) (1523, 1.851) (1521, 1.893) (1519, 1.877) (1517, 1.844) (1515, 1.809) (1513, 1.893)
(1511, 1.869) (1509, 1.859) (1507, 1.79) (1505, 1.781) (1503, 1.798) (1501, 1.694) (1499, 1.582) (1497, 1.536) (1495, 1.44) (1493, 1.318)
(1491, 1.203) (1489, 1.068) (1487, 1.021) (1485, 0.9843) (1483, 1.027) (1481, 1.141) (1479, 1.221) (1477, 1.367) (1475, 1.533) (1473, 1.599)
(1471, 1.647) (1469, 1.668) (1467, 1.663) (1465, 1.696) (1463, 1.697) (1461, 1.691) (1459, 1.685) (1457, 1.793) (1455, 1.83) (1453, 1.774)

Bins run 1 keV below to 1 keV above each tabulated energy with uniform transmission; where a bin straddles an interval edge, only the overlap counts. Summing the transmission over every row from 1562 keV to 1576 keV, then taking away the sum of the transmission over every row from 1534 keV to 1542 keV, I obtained 7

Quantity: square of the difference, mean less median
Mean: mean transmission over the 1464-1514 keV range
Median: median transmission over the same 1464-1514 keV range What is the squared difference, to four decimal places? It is 0.0074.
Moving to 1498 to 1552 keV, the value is 0.0114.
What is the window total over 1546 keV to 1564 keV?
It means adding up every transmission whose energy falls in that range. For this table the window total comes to 16.2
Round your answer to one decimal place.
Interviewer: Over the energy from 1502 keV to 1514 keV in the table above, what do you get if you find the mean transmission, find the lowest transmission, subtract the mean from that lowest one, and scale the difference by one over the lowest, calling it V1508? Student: 0.0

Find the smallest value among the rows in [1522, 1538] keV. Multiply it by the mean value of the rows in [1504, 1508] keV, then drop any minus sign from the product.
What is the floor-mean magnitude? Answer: 1.90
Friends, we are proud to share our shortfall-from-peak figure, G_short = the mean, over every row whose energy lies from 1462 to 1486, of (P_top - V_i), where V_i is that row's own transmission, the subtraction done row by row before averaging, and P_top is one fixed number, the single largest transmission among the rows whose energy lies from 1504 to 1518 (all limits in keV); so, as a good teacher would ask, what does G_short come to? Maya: 0.46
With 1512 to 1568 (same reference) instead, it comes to 0.20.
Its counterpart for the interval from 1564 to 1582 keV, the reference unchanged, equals 0.14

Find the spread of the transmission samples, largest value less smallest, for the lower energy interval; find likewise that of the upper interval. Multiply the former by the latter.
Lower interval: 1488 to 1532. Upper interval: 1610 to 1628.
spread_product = 0.27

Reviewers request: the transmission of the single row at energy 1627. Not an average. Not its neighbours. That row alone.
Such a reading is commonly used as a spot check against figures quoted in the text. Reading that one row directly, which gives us 1.941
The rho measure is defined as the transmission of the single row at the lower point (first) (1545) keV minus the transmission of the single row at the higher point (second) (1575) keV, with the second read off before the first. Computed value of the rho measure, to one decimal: 0.0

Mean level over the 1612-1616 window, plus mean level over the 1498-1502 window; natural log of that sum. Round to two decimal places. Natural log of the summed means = 1.35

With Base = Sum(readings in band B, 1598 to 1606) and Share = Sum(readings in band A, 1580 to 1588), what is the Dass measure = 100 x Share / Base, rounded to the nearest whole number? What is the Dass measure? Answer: 96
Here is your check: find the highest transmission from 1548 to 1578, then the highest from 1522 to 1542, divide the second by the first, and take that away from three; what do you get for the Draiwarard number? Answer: 1.97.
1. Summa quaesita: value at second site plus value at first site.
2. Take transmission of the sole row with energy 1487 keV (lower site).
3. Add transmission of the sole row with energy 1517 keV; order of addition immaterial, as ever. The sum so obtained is 2.9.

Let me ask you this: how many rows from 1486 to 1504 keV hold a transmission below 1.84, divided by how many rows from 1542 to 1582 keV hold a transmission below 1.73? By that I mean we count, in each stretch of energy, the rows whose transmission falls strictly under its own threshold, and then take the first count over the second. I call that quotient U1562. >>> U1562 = 1.3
